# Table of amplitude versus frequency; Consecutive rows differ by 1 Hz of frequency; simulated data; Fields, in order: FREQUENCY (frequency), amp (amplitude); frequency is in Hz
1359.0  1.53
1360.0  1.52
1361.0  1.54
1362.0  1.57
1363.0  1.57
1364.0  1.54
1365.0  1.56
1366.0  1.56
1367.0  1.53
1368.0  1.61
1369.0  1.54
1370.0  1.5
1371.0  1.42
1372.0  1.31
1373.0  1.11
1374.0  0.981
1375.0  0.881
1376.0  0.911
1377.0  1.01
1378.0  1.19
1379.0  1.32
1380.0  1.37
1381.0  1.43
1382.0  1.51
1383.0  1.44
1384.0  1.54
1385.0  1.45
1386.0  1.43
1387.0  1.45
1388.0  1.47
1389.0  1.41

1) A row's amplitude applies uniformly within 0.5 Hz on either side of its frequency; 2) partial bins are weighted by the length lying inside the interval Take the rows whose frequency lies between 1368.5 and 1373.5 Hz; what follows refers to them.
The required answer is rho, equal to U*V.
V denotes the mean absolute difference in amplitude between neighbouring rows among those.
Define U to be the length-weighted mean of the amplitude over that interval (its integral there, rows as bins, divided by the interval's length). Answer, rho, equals 0.148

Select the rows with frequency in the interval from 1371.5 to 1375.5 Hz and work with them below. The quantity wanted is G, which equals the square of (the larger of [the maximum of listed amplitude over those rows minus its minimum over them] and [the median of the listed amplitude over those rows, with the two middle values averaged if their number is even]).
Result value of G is 1.1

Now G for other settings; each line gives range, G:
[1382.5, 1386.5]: 2.1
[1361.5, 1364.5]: 2.5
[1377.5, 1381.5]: 1.8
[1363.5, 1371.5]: 2.4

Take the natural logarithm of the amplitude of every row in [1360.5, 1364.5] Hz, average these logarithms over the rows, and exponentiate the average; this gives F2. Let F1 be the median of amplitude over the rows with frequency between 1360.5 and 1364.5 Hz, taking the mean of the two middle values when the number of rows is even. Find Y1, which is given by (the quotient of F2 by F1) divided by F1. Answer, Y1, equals 0.64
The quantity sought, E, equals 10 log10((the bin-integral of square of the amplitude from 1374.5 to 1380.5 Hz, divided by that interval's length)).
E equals 1.1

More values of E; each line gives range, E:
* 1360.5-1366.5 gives 3.8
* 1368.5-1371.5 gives 3.4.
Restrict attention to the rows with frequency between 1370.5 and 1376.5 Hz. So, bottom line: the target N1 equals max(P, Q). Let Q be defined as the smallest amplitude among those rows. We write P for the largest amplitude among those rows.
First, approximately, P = 1.42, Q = 0.881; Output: 1.42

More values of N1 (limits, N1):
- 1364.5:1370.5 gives 1.61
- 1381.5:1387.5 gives 1.54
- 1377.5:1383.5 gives 1.51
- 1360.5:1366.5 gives 1.57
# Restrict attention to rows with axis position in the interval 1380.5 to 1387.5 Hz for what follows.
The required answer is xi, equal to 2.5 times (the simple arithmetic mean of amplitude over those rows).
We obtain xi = 3.66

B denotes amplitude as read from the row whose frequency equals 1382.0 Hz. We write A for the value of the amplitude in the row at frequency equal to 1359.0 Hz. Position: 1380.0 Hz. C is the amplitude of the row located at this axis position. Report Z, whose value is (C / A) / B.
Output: 0.59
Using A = 1.53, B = 1.51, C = 1.37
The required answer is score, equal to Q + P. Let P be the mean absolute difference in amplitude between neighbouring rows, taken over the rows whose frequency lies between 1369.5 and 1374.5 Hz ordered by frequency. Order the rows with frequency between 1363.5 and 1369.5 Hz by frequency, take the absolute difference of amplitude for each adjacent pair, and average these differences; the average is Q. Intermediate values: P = 0.130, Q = 0.040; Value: 0.17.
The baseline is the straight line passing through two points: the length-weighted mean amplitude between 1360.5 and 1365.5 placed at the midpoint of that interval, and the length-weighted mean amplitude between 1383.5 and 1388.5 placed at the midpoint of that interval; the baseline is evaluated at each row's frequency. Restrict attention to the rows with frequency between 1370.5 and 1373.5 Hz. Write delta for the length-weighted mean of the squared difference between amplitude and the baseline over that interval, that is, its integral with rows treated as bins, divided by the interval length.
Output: 0.07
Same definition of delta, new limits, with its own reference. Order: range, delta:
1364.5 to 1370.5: 0.00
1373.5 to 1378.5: 0.27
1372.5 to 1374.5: 0.23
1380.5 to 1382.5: 0.00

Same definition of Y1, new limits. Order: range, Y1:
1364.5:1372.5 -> 0.64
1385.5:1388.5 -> 0.69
